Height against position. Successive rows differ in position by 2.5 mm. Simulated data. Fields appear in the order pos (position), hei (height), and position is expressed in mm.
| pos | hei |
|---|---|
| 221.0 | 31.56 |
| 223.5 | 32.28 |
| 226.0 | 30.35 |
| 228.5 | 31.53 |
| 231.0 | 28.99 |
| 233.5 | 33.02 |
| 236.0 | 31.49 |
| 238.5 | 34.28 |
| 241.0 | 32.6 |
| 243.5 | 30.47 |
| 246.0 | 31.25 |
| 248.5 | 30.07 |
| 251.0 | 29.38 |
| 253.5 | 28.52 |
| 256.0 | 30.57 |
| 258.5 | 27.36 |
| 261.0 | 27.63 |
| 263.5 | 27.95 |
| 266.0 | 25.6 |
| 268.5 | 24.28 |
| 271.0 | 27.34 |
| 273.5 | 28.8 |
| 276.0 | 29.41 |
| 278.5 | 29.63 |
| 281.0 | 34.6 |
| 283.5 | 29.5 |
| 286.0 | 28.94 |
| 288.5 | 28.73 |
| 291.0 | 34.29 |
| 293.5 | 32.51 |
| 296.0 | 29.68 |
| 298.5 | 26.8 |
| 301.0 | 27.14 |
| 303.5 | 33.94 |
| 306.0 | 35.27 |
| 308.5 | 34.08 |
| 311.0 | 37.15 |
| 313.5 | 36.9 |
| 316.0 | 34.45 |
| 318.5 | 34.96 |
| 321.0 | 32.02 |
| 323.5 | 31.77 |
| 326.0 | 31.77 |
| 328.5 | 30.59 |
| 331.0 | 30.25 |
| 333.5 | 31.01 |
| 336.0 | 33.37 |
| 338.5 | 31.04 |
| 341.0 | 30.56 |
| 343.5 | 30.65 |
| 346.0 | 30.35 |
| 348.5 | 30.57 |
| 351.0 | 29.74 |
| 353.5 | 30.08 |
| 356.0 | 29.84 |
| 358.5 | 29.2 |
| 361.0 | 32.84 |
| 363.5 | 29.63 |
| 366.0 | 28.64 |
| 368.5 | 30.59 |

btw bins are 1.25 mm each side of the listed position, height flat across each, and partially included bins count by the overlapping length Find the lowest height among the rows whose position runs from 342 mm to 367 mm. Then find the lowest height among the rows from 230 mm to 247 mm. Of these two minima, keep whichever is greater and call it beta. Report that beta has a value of 29.0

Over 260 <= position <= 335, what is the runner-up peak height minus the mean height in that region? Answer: 6.0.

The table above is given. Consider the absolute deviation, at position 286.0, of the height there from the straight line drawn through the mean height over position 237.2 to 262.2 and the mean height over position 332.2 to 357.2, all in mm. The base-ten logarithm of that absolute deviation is 0.2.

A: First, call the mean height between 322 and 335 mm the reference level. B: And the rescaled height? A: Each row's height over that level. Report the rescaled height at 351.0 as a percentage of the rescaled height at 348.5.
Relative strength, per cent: 97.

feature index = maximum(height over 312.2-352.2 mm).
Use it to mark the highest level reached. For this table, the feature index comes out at 36.9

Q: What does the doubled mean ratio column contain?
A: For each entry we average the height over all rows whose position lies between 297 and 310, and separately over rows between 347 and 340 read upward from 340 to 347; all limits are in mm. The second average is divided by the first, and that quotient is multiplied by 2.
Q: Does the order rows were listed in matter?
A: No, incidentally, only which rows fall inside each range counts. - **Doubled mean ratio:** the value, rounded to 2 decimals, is 1.94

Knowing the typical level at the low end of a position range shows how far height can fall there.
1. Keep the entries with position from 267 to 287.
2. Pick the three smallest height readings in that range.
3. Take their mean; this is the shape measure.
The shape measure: 27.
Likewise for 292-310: 28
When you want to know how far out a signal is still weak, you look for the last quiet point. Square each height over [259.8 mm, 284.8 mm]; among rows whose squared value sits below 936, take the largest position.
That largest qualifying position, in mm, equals 283.5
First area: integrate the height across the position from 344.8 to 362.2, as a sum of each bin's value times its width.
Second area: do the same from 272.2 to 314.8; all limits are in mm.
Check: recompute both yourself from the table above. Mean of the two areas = 937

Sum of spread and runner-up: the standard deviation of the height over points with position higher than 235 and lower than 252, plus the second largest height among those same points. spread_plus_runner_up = 34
